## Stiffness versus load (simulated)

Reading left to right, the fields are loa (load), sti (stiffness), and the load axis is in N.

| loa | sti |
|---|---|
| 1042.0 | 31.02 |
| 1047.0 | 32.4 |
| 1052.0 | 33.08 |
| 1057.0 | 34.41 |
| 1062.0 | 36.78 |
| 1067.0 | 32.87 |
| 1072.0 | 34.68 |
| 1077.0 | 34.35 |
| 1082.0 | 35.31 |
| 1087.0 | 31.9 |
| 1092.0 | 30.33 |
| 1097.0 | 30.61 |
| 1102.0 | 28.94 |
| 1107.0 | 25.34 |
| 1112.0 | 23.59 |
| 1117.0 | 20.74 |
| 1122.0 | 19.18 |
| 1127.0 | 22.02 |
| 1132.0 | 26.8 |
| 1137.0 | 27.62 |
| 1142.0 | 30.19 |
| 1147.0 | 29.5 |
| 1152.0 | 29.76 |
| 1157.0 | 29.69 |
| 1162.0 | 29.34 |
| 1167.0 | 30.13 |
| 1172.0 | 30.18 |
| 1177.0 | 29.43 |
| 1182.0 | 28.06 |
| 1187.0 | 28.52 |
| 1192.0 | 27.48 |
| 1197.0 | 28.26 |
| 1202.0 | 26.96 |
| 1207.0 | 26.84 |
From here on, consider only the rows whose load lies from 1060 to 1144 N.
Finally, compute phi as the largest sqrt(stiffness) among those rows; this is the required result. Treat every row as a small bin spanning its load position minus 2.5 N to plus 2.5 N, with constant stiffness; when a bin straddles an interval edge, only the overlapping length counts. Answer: 6.1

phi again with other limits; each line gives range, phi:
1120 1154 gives 5.5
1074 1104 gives 5.9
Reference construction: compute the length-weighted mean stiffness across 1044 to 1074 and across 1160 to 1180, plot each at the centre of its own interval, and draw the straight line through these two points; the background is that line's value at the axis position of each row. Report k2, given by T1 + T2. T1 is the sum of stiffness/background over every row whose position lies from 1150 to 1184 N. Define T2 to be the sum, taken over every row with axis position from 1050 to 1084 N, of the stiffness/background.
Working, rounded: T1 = 6.92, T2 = 7.2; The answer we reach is 14.1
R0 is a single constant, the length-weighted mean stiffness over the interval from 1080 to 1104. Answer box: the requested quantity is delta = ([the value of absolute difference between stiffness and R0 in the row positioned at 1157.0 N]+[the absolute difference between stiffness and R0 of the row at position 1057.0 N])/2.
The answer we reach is 2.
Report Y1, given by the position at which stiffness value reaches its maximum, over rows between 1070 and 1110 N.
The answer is 1082.0 N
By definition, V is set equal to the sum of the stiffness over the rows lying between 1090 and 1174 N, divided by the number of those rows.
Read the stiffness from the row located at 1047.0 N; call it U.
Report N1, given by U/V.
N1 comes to 1.19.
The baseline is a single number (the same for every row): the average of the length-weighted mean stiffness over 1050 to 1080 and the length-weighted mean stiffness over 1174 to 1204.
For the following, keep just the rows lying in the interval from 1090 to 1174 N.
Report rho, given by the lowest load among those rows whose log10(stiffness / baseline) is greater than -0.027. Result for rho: 1092.0 N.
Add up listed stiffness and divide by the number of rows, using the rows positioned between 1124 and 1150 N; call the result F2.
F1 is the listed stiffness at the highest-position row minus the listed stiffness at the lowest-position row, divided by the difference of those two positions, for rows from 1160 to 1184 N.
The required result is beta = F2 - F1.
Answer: 27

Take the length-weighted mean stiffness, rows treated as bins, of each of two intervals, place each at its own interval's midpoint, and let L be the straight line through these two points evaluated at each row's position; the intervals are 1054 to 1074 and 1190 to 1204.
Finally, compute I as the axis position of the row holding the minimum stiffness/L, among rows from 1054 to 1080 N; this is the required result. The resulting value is 1067.0 N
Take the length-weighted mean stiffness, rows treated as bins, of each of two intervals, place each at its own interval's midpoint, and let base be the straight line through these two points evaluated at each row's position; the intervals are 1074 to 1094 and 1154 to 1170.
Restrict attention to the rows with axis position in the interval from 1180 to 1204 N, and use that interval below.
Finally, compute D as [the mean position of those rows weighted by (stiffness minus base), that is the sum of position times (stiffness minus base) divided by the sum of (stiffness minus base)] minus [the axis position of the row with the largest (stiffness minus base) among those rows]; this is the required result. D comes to -4.5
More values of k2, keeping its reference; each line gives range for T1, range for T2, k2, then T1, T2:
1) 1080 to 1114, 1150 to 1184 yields 13.2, 6.33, 6.9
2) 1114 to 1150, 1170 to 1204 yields 12.5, 5.66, 6.8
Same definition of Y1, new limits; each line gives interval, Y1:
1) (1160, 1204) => 1172.0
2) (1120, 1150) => 1142.0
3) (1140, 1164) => 1142.0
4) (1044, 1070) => 1062.0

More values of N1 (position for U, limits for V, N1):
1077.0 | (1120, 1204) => 1.23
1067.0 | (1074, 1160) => 1.17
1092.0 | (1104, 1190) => 1.12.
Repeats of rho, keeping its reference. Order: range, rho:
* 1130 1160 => 1142.0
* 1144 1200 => 1147.0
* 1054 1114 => 1057.0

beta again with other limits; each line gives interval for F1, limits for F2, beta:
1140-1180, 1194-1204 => 28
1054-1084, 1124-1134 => 24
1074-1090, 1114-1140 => 24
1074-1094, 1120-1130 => 21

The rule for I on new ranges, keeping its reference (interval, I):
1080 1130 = 1122.0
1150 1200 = 1192.0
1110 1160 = 1122.0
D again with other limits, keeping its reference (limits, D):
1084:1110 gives 14.0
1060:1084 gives 10.6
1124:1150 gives -10.7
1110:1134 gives -11.1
